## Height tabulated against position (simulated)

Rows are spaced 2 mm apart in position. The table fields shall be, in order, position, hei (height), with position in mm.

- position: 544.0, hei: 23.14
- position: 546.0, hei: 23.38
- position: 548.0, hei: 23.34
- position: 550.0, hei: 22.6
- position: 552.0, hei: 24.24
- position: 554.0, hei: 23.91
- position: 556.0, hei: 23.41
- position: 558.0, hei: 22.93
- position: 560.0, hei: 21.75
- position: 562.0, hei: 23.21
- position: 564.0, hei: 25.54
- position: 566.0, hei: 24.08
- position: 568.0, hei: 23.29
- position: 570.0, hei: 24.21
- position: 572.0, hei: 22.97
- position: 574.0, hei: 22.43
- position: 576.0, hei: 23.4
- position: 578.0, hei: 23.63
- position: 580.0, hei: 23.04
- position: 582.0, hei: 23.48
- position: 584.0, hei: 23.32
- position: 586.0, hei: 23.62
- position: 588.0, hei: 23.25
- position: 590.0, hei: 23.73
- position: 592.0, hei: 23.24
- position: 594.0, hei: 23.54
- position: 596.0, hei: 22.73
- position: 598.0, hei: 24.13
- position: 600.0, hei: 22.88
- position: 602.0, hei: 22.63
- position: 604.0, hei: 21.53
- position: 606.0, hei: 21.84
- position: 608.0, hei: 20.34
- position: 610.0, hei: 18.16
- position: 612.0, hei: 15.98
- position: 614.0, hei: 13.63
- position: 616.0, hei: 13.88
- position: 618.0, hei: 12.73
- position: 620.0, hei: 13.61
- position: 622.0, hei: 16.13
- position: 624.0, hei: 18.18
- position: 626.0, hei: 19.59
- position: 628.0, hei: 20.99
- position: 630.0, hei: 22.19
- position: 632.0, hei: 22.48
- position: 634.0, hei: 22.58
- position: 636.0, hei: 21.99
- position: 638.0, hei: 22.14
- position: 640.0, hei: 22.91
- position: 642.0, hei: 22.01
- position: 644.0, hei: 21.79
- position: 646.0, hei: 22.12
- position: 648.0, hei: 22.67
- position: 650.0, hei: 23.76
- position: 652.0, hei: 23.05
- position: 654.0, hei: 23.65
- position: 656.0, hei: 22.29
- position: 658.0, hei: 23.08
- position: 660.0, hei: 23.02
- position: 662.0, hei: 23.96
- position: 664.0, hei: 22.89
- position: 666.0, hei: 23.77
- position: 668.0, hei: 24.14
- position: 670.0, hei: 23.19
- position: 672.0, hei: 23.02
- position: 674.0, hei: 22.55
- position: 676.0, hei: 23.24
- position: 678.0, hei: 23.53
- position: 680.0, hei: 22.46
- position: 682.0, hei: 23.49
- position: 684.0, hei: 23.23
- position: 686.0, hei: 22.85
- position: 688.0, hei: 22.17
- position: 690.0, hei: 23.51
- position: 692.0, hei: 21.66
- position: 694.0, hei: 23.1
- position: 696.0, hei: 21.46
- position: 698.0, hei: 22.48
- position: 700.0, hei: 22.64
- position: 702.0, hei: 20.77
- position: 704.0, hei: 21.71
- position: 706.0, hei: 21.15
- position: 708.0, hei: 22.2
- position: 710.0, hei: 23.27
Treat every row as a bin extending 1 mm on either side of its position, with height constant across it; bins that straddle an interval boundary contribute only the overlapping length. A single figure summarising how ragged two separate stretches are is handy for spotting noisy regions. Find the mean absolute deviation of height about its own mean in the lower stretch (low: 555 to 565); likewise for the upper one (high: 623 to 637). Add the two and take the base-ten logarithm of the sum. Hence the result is 0.35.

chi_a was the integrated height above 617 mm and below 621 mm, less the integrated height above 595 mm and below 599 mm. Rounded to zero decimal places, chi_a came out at -41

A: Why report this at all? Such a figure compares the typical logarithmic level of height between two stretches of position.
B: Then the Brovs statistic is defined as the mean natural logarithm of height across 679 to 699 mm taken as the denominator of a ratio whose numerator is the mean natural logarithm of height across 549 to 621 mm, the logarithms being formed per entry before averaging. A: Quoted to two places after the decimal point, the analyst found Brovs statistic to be 0.98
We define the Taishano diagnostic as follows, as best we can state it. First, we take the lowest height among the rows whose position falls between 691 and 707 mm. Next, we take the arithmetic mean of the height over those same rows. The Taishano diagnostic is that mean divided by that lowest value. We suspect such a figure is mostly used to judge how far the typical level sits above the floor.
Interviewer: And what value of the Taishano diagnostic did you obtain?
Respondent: 1.053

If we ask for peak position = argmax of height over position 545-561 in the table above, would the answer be 552.0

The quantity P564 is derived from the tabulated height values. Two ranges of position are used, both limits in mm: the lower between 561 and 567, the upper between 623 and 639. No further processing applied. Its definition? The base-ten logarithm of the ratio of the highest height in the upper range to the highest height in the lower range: -0.053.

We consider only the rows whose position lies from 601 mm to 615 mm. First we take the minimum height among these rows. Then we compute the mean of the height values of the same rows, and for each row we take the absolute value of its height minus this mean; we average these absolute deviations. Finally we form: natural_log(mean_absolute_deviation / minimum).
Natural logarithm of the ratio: -1.6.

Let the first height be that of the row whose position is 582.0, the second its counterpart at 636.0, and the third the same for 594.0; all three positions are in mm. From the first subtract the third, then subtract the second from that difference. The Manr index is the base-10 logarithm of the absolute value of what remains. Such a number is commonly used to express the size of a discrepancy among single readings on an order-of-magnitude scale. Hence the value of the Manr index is 1.34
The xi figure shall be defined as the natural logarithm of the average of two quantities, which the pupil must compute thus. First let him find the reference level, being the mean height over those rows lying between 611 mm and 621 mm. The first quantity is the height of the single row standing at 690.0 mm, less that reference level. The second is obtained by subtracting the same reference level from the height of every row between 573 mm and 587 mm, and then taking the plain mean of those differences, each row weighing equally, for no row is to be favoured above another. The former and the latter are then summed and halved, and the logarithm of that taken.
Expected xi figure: 2.24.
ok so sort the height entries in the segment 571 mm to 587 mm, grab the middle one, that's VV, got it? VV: 23.4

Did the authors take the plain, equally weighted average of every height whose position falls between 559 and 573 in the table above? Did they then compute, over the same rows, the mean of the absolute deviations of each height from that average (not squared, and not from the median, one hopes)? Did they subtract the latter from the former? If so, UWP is 22.7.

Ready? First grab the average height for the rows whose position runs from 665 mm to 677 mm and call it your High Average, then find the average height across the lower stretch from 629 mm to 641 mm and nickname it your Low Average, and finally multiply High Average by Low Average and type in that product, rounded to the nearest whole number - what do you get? 522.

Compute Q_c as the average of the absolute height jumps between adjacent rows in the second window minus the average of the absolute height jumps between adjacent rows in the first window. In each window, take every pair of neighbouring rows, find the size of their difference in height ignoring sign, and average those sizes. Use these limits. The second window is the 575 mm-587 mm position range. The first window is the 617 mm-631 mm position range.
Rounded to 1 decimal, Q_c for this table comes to -1.2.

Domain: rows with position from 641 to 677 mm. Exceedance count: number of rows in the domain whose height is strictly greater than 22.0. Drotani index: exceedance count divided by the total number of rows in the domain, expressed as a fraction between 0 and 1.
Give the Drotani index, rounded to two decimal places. 0.94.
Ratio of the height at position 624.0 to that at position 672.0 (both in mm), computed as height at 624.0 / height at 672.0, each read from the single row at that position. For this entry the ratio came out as 0.79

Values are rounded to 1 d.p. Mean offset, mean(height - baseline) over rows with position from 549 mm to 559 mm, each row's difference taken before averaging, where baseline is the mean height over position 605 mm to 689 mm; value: 2.2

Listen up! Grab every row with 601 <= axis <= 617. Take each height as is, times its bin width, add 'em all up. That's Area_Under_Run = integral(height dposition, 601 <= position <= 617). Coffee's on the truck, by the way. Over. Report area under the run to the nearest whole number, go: 296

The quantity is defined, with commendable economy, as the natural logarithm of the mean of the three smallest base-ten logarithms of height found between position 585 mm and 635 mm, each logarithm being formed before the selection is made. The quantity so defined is 0.12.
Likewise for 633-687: 0.29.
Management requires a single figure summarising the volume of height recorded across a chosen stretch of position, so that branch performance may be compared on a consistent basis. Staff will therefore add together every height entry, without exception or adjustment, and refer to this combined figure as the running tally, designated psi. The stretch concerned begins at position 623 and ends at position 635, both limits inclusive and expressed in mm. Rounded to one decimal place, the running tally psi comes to 126.0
